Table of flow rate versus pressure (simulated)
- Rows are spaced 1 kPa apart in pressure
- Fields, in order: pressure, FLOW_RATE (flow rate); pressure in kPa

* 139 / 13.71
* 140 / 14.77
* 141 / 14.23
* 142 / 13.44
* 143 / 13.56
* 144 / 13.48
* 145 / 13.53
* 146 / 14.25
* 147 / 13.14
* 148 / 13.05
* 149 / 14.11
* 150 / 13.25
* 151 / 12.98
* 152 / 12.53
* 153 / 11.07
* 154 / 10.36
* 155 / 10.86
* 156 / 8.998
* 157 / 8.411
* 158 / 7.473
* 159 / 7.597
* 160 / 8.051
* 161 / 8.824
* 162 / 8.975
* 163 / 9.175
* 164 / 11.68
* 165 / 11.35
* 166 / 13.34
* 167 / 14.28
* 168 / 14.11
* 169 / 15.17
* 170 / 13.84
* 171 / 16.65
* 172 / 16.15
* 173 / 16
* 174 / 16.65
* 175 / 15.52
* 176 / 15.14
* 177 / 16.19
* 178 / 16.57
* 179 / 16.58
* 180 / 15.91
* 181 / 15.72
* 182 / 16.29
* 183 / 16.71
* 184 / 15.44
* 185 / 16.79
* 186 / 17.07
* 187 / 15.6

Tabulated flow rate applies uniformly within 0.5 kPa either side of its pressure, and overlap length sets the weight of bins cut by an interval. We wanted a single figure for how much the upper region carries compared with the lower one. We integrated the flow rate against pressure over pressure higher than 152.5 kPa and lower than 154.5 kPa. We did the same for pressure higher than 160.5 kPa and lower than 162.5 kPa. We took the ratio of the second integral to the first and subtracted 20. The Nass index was -19.2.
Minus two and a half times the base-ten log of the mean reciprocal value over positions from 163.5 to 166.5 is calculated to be 2.70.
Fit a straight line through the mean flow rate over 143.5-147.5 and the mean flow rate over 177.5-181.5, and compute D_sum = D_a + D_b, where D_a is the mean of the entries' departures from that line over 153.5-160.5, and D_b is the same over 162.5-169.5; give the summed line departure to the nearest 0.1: -8.1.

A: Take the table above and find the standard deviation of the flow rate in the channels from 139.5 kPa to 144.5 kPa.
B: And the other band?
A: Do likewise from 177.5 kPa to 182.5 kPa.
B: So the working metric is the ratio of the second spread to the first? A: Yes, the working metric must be 0.66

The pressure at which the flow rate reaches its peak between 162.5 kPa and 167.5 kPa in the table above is 167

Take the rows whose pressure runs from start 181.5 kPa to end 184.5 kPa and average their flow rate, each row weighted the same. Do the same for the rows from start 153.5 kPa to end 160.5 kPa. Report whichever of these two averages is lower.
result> 8.8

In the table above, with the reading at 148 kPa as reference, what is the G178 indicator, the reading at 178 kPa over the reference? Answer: 1.3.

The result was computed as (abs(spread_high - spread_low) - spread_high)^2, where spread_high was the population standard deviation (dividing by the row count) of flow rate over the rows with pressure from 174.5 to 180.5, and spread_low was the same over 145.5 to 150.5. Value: 0.26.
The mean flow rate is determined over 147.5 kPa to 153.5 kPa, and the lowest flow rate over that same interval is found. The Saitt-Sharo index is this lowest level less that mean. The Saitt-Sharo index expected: -1.8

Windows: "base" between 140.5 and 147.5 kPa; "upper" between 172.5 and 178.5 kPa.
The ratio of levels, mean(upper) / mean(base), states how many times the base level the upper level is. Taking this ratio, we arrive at 1.17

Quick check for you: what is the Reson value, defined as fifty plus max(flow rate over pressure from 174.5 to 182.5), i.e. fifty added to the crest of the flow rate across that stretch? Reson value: 67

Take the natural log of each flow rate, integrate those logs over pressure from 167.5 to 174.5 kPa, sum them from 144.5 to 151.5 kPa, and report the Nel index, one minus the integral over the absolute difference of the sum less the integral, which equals -19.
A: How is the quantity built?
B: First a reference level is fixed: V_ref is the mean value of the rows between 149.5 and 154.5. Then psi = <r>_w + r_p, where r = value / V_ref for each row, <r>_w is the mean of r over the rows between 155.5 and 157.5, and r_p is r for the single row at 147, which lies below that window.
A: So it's 1.8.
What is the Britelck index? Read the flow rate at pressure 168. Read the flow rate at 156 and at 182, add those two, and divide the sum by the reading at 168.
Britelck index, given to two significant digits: 1.8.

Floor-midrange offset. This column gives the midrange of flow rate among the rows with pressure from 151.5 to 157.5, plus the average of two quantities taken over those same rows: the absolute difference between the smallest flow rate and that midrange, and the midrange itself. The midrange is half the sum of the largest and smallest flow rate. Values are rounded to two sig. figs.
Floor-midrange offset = 17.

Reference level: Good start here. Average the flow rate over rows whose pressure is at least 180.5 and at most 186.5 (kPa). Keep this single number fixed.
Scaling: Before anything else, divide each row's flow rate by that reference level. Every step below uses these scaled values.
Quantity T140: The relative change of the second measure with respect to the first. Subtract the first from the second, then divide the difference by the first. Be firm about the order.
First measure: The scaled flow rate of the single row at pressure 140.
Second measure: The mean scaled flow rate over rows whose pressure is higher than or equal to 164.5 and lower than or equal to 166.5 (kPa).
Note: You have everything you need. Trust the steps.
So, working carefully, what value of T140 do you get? -0.2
